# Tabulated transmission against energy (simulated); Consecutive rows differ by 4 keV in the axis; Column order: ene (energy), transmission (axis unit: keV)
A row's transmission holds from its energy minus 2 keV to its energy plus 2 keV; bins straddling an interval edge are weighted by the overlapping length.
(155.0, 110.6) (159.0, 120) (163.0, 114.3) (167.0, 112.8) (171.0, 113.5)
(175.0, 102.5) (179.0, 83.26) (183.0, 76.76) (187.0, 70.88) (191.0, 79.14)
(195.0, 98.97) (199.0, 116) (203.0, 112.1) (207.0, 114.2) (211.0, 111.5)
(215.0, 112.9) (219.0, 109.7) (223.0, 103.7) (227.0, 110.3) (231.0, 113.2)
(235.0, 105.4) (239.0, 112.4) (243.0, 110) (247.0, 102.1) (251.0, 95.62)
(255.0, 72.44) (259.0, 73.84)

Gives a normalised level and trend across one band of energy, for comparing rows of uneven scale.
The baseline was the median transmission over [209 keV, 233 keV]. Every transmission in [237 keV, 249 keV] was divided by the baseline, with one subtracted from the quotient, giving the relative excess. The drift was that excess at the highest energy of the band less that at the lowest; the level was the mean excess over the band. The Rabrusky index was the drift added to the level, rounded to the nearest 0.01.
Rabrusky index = -0.12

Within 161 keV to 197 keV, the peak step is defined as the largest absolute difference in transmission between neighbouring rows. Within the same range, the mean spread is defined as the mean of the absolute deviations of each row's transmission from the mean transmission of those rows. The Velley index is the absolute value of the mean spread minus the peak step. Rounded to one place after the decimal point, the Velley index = 4.6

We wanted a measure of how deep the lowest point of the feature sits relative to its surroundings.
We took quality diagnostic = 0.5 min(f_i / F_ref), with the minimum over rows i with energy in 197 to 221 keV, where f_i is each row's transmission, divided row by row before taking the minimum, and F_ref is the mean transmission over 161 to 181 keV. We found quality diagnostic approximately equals 0.52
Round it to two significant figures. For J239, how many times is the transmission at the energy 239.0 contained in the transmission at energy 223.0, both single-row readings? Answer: 0.92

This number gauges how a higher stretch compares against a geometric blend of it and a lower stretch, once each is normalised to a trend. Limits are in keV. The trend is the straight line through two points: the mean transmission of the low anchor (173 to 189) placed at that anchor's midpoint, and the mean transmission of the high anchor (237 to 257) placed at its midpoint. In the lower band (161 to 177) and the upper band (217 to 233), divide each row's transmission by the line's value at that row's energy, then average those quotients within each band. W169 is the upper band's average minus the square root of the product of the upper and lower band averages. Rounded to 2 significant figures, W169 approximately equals -0.099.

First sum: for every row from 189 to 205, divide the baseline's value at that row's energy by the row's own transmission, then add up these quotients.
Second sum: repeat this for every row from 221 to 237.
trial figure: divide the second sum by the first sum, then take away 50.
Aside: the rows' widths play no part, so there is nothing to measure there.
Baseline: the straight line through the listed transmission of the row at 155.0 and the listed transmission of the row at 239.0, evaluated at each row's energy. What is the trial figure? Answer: -49.1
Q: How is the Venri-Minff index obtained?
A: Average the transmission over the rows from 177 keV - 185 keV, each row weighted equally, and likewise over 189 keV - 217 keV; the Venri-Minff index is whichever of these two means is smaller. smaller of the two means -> 80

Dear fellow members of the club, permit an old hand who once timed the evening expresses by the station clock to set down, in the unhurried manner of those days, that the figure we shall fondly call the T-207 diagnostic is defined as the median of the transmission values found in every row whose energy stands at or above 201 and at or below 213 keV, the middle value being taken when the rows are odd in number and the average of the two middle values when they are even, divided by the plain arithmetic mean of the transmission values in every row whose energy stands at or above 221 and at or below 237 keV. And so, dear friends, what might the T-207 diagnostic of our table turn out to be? 1.04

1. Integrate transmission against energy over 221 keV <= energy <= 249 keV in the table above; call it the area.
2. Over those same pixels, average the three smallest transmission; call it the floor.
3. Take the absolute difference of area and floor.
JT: 2925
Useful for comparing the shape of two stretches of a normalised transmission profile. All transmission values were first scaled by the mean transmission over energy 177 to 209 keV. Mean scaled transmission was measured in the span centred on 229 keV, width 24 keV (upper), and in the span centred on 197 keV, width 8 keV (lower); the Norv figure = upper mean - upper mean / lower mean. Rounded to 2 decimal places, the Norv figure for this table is 0.15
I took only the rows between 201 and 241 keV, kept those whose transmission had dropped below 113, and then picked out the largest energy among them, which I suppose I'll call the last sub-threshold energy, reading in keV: 239.0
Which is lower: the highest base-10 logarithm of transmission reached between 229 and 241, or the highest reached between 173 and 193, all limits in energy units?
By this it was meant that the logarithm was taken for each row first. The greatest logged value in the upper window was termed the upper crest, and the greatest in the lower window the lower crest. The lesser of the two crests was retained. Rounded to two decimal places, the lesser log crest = 2.01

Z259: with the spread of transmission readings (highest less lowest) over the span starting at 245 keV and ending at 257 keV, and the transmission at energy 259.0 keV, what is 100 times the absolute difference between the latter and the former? 4418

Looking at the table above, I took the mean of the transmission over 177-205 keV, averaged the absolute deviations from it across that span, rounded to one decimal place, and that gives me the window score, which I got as 15.4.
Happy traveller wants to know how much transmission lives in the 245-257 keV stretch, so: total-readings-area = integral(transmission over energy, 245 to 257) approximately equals 1081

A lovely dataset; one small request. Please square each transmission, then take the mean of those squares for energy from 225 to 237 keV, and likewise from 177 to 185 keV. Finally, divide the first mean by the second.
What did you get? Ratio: 1.88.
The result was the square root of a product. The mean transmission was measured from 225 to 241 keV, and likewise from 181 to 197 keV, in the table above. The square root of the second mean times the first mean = 95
